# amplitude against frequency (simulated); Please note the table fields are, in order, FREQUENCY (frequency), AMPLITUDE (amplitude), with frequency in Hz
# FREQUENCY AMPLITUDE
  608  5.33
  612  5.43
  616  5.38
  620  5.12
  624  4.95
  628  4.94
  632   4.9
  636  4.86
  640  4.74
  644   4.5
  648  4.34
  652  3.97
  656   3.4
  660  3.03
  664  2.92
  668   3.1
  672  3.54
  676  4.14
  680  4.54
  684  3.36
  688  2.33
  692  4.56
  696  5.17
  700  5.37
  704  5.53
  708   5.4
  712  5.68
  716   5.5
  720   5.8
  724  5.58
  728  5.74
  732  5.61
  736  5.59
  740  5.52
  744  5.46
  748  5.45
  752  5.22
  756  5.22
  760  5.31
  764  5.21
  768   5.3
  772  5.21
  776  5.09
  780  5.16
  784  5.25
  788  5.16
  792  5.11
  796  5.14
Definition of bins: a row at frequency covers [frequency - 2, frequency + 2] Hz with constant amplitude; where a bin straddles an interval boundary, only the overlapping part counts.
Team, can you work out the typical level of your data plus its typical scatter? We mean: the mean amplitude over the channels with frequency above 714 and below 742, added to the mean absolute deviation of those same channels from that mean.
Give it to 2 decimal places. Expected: 5.71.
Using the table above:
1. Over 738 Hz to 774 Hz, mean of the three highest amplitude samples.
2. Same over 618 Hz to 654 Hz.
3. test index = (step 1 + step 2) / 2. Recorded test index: 5.24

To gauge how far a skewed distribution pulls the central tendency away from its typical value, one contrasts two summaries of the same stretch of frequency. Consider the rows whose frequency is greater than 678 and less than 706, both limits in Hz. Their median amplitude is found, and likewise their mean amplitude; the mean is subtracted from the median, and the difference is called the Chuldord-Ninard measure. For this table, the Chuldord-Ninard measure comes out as 0.151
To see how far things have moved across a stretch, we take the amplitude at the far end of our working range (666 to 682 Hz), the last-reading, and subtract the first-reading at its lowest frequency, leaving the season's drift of 1.4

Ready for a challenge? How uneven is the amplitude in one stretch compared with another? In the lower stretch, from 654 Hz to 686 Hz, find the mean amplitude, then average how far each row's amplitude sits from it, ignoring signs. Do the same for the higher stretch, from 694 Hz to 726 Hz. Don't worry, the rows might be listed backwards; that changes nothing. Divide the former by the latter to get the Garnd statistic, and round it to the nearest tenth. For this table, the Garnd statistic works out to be 3.0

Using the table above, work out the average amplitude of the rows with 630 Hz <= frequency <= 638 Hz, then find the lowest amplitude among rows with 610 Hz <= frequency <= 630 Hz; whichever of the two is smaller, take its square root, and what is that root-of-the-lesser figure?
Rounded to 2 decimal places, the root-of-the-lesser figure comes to 2.21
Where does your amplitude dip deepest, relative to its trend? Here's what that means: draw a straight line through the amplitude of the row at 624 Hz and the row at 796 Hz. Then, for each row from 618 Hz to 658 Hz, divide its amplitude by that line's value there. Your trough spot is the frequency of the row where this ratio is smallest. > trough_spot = 656 Hz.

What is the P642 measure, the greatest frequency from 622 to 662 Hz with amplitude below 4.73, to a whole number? 660 Hz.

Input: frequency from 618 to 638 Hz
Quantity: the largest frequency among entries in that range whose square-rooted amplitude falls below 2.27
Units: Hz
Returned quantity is 636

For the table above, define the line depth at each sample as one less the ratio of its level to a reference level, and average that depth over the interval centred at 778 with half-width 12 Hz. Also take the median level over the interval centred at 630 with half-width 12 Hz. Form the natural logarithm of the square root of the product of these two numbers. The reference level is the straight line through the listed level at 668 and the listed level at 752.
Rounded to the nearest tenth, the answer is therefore -0.3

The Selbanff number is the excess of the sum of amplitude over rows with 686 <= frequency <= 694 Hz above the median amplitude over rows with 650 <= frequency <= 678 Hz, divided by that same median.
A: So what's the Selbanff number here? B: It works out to 1.0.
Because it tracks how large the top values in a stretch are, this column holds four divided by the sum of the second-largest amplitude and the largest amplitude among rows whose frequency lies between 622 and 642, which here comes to 0.404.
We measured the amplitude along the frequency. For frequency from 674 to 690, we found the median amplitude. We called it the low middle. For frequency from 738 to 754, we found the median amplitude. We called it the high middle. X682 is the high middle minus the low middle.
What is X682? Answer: 1.7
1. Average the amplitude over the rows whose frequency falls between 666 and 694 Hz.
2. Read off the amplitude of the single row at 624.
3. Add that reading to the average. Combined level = 8.6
